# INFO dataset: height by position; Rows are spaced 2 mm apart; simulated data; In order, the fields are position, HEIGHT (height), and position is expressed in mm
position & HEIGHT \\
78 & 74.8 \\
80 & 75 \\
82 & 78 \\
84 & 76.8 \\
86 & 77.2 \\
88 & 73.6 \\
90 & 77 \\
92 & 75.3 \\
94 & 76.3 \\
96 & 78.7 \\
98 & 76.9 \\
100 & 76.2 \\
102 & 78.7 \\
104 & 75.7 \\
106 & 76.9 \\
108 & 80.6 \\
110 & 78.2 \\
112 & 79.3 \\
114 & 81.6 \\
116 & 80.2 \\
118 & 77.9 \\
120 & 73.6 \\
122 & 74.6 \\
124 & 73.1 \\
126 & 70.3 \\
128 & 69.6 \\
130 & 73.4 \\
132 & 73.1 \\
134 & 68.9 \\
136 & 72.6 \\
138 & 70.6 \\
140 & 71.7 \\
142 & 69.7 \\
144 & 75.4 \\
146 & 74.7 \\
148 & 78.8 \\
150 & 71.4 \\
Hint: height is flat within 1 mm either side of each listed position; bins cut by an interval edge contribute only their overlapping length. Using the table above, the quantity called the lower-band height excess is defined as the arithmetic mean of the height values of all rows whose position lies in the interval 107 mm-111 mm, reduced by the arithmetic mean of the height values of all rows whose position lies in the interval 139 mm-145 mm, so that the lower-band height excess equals 7.1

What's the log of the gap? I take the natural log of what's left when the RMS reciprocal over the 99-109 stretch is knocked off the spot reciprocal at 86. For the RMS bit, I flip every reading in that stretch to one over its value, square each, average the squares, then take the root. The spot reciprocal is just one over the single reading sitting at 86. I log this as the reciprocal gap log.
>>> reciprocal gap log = -9.7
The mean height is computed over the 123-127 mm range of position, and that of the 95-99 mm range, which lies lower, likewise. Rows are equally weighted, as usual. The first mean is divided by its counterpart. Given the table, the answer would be 0.92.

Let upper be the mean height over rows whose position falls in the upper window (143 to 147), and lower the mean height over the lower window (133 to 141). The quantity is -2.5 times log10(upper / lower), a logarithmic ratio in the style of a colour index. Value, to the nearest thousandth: -0.061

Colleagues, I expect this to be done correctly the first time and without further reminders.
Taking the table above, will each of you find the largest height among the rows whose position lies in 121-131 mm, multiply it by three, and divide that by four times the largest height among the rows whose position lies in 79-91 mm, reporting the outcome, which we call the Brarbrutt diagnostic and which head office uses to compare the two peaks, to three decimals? 0.717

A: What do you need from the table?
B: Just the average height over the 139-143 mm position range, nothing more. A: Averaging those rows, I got 71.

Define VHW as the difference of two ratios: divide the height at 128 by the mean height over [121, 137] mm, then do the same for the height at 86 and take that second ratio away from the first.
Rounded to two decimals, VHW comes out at -0.11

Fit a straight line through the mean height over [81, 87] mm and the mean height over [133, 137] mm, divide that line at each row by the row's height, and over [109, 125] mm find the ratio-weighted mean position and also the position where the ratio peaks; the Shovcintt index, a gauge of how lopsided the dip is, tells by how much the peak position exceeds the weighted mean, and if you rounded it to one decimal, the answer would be 2.9 mm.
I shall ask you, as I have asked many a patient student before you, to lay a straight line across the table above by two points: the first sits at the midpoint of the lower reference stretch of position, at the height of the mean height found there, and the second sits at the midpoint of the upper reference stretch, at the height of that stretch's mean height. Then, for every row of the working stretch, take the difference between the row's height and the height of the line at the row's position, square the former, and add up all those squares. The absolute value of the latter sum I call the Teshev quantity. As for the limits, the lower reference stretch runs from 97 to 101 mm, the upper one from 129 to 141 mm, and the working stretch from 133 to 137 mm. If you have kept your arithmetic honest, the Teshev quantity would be 10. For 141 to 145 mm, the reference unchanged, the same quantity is 25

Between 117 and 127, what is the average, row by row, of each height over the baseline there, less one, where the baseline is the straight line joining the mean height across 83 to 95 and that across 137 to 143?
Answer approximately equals 0.018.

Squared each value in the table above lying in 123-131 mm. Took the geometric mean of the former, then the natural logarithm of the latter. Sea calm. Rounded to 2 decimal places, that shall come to 8.54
